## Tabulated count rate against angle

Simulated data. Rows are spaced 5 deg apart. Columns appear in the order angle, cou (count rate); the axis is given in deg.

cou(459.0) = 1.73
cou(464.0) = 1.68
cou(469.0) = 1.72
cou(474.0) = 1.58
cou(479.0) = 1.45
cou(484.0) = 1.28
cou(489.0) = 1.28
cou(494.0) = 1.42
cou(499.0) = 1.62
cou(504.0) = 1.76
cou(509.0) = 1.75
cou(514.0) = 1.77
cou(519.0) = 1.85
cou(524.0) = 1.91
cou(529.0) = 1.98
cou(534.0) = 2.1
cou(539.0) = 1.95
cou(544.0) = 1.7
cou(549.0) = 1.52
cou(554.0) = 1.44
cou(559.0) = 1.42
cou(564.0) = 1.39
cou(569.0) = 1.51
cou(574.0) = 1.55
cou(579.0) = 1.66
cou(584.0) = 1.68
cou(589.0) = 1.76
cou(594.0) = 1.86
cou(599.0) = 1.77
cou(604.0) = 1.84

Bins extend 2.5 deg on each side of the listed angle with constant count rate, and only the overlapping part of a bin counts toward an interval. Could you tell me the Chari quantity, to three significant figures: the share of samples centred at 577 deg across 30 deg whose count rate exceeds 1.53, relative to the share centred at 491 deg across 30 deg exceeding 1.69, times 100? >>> 400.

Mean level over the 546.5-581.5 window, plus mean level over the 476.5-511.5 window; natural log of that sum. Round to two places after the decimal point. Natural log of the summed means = 1.10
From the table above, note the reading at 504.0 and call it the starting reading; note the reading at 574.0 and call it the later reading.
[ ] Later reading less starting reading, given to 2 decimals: -0.21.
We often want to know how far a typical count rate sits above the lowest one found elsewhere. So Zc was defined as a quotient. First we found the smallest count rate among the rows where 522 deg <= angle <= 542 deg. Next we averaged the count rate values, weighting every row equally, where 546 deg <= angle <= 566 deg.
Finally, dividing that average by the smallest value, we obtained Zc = 0.76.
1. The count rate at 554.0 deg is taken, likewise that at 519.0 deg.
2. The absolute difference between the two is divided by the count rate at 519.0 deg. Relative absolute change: 0.22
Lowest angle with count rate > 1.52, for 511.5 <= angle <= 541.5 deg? 514.0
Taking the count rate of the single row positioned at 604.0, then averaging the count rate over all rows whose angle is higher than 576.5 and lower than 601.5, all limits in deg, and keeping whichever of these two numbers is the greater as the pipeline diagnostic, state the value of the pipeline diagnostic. 1.8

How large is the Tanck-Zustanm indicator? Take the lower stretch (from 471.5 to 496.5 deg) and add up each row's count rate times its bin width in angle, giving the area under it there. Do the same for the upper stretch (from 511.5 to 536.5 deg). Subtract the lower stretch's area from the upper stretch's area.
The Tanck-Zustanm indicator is 13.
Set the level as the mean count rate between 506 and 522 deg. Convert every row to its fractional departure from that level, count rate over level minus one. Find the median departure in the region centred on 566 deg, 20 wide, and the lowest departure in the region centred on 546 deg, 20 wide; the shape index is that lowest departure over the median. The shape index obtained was 1.1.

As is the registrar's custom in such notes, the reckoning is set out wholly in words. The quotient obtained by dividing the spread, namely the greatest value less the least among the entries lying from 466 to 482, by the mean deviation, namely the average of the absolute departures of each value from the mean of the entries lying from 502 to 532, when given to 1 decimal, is 3.5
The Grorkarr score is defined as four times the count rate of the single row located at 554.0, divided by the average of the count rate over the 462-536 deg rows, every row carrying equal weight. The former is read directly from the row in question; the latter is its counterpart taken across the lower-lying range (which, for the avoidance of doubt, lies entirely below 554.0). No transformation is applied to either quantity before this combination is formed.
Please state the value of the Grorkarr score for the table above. 3.44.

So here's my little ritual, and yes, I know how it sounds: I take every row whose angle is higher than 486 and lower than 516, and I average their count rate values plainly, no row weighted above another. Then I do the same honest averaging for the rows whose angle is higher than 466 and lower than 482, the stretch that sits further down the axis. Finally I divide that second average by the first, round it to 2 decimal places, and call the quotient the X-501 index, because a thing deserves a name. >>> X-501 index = 0.99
